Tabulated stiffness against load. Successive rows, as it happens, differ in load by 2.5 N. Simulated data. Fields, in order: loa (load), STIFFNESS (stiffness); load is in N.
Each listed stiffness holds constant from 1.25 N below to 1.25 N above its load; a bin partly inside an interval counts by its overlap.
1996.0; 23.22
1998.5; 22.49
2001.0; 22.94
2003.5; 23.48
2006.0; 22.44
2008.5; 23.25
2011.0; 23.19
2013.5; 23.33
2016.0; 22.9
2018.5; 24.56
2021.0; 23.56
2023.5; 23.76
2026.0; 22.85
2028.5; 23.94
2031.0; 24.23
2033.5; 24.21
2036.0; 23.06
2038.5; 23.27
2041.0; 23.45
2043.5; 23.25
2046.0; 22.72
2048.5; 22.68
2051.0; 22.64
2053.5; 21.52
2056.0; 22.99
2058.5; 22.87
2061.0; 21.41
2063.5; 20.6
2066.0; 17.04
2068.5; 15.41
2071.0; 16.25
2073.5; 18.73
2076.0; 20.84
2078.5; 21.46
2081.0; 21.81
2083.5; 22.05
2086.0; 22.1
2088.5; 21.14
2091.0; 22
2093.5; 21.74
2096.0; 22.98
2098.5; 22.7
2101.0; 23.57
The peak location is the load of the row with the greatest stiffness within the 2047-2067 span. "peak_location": 2056.0 N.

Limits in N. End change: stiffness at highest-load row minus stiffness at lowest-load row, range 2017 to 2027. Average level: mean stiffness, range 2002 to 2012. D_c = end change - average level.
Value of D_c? -24.8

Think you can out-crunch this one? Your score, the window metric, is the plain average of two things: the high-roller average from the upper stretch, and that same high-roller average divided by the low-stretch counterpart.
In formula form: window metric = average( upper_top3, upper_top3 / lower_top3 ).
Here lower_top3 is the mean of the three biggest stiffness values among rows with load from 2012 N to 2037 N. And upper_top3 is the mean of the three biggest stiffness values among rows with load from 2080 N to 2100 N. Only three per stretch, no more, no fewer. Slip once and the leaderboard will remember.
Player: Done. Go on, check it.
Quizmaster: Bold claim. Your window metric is 11.8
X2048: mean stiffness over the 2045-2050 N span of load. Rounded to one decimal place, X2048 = 22.7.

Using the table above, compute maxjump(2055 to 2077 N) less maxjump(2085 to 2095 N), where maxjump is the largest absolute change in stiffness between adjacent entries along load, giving 2.6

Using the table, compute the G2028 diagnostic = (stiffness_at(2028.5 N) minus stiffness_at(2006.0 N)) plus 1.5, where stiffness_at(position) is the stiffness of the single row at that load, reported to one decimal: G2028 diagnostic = 3.0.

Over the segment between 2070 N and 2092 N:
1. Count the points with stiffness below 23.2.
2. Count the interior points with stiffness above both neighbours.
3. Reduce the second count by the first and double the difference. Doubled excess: -16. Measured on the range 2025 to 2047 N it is -2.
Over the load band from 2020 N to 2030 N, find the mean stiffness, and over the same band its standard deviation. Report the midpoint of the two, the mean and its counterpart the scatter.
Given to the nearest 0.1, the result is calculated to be 12.0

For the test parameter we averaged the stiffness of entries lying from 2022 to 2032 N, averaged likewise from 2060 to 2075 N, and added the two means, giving 41.9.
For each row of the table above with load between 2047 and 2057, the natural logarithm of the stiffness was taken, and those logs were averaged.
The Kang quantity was 3.11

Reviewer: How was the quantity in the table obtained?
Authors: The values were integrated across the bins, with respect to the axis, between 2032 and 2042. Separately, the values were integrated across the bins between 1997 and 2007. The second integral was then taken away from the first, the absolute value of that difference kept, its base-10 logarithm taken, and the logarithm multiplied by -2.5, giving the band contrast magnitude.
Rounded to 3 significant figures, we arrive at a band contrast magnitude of -2.05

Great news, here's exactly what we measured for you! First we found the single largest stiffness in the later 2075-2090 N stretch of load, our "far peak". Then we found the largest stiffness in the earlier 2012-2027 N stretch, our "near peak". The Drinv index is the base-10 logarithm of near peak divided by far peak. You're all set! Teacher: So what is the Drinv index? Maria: 0.046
